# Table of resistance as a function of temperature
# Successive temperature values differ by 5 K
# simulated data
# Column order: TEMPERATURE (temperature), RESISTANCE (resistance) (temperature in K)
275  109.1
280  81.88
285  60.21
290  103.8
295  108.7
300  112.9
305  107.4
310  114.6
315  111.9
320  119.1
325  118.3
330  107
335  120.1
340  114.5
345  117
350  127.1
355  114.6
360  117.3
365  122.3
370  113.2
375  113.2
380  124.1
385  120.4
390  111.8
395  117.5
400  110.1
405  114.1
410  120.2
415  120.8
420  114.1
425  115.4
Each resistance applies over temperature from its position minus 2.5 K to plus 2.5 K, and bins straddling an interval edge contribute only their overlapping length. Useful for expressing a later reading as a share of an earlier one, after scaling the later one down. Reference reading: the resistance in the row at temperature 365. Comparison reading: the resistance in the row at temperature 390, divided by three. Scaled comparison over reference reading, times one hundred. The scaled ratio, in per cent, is 30.5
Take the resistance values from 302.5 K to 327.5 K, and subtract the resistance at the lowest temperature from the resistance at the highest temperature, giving 11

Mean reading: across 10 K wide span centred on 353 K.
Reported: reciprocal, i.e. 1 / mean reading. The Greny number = 0.0083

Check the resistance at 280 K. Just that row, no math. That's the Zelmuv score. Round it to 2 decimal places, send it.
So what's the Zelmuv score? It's 81.88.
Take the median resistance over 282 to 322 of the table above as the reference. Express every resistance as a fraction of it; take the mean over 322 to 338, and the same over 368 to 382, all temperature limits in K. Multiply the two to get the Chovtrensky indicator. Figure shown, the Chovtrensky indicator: 1.11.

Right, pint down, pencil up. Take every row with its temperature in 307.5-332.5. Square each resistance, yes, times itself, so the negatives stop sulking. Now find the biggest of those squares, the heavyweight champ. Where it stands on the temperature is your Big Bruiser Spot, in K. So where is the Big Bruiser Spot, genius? 320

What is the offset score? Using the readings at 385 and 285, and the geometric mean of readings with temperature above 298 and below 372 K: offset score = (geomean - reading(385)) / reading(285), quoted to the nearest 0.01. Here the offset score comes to -0.08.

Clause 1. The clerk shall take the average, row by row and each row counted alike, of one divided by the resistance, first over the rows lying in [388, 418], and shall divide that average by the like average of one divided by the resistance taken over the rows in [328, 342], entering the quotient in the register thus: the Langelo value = 0.98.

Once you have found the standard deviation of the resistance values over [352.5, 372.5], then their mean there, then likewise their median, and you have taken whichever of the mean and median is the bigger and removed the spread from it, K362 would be 113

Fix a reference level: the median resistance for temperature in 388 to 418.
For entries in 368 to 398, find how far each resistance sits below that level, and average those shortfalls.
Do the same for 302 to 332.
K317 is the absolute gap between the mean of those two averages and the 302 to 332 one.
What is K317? 1.8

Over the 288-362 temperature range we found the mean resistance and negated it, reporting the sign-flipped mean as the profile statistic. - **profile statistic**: -114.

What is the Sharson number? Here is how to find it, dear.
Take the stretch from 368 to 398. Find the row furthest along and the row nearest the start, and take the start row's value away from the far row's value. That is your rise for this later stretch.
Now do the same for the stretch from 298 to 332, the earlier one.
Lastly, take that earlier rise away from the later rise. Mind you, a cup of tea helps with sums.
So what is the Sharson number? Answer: 10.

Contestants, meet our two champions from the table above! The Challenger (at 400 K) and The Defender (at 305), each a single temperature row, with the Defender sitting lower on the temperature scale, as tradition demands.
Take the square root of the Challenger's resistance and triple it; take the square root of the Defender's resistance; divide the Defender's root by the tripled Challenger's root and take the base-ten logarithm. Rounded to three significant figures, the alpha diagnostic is -0.483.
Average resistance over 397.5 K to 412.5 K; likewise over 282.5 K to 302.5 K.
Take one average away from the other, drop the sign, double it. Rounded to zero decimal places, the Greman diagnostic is 37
